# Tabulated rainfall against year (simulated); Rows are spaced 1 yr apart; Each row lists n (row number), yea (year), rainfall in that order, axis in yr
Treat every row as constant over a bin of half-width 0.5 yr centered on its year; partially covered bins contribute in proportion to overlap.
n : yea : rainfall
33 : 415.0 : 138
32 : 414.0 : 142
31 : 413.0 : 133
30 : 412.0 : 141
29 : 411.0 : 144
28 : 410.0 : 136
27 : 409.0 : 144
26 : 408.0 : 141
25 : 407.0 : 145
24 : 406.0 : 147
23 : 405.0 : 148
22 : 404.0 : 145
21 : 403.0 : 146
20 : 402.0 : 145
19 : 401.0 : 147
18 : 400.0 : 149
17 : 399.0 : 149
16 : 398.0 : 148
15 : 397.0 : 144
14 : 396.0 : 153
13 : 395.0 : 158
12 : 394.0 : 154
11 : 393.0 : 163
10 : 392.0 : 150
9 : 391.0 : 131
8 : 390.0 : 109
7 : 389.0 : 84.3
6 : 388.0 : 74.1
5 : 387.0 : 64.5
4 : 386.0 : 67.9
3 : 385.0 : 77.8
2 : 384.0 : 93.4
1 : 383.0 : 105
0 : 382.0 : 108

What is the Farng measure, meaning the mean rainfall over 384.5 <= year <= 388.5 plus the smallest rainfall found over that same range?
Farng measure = 136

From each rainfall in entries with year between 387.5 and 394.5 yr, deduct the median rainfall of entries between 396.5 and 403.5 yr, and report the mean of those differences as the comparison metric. -23.4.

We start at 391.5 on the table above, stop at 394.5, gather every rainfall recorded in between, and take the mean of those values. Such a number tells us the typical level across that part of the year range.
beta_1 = 156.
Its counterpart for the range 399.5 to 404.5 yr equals 146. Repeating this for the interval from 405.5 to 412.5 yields 143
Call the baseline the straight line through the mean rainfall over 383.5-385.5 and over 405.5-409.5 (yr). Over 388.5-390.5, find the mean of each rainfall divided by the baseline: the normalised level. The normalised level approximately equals 0.98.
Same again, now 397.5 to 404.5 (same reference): 1.15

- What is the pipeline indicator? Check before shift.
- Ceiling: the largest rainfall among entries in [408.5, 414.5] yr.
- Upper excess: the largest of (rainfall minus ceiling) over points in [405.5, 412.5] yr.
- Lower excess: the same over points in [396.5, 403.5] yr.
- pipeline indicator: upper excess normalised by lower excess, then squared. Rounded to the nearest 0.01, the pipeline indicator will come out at 0.36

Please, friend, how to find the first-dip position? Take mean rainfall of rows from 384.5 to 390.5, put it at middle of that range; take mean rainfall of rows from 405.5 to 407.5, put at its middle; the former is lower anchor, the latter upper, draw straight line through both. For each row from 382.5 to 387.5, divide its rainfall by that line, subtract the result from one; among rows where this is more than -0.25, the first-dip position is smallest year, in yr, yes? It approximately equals 385.0 yr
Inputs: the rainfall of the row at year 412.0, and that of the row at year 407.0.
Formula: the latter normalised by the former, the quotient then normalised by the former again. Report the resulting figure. 0.0073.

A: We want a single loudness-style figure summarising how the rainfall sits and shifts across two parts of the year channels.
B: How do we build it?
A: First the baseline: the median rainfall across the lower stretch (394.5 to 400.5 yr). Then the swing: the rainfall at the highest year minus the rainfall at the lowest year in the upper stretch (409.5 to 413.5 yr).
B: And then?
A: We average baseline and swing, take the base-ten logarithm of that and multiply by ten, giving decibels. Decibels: 18.6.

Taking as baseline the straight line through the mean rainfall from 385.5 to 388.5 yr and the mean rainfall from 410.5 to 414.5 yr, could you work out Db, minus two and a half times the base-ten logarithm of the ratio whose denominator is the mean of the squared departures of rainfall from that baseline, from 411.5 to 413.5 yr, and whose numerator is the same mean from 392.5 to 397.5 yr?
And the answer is -5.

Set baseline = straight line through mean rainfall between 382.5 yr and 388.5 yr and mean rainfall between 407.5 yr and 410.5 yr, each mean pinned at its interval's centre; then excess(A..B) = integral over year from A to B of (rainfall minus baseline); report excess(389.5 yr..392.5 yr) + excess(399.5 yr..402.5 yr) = 188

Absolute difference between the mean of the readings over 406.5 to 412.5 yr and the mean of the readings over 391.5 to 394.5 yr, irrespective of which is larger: 14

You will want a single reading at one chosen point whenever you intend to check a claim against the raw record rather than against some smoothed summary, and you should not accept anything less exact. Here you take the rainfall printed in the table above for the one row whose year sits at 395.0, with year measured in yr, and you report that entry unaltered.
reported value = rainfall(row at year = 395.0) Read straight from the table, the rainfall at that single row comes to 158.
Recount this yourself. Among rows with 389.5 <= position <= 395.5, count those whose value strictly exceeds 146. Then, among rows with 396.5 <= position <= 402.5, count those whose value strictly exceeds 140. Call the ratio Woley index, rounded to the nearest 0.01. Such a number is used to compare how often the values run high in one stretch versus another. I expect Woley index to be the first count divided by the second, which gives 0.67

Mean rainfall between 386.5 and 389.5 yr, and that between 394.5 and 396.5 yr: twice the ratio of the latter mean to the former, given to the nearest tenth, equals 4.2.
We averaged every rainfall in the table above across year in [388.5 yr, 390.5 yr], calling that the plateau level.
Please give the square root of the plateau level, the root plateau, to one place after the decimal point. 9.8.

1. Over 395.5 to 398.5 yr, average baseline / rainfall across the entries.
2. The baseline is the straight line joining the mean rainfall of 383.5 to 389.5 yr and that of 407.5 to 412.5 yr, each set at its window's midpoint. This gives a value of 0.71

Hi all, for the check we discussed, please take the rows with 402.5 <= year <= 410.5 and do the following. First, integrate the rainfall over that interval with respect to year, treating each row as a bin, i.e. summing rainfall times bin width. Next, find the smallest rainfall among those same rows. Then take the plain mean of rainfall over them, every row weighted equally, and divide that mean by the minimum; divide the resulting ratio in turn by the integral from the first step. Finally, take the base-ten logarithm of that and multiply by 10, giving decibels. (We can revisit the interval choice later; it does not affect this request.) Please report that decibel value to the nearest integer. -30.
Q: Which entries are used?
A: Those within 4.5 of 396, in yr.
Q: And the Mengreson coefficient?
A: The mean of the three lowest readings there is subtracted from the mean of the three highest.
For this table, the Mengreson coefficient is 11.3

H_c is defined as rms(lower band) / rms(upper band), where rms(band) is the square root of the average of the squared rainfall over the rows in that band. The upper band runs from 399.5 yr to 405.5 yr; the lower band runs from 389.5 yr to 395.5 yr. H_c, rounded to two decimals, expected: 0.99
